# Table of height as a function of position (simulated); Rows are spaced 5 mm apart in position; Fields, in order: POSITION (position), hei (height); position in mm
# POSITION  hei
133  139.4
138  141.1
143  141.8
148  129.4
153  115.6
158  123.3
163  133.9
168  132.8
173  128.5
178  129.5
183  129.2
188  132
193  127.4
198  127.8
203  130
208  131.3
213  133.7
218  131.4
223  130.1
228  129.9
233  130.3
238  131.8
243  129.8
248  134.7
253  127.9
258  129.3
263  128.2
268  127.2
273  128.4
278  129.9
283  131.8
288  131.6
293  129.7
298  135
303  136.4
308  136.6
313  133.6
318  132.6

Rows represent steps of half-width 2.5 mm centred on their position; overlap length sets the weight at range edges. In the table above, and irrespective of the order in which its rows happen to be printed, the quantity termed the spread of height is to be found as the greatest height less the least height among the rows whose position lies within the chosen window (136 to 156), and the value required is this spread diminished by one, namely 25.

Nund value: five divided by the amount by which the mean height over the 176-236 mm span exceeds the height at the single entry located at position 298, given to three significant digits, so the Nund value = -1.05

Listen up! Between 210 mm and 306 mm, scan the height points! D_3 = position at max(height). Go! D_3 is 303 mm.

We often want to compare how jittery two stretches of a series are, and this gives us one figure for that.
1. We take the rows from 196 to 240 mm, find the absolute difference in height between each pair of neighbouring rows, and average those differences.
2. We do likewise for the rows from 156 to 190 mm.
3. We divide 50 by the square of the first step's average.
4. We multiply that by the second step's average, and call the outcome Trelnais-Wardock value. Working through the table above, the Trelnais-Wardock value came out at 80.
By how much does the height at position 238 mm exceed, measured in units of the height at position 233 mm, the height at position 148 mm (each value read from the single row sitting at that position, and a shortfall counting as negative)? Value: 0.018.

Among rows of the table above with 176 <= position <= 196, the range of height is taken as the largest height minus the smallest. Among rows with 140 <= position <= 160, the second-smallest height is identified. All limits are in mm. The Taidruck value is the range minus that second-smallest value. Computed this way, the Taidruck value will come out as -119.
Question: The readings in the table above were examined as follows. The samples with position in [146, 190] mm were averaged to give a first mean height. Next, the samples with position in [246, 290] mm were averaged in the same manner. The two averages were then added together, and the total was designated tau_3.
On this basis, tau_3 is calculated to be 258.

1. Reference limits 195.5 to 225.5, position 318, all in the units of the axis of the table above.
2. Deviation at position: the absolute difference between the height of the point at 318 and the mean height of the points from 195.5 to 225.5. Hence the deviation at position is 1.9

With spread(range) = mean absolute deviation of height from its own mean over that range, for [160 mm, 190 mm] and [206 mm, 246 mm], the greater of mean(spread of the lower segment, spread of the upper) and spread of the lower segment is 1.92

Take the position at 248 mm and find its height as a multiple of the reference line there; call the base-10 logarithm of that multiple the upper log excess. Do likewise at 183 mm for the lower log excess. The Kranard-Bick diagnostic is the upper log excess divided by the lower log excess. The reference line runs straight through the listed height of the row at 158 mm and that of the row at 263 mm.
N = 1.47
